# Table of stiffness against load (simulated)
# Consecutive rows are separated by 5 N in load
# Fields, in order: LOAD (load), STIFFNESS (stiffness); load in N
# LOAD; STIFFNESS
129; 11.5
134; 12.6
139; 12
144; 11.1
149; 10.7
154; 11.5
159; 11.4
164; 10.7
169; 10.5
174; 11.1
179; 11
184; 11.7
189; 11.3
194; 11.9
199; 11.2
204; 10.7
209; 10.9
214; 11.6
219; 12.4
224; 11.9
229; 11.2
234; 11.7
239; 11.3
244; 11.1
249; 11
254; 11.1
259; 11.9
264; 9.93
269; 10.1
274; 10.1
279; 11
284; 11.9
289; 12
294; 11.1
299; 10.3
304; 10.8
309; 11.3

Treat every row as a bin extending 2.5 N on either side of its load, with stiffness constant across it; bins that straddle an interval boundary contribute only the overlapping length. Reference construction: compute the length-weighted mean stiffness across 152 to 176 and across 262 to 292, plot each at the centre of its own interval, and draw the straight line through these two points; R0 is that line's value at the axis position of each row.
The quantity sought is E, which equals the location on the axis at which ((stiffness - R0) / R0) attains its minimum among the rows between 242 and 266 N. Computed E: 264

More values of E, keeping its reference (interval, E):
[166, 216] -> 169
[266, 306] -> 269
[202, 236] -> 204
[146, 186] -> 169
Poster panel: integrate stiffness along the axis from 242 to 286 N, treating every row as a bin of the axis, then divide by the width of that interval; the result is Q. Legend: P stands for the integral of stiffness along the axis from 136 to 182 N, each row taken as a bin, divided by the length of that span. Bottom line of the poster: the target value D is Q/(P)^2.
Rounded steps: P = 11.1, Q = 10.9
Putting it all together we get 0.088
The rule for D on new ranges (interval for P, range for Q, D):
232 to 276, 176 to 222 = 0.096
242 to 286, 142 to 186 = 0.093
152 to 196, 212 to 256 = 0.091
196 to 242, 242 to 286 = 0.083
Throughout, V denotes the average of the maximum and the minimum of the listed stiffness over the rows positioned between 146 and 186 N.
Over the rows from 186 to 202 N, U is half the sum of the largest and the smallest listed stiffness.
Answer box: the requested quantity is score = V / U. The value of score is 0.96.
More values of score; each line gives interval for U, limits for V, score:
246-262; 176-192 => 0.99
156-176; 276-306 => 1.02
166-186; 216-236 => 1.06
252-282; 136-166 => 1.04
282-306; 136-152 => 1.02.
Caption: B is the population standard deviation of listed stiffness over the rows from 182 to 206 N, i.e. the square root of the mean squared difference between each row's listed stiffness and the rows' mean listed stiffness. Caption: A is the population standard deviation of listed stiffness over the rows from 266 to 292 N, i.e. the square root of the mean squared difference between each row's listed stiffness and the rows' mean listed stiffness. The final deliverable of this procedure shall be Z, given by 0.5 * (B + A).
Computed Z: 0.62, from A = 0.8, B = 0.42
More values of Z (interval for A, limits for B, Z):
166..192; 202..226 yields 0.51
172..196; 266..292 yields 0.59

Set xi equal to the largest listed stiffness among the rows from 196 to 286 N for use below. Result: 12.4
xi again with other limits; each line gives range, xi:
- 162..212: 11.9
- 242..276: 11.9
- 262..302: 12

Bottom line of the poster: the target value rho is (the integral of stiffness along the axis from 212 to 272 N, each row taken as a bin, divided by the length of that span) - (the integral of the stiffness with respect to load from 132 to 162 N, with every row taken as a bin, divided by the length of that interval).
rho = -0.3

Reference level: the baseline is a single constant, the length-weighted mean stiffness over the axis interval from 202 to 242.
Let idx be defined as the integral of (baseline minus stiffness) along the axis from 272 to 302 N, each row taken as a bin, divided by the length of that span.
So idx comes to 0.39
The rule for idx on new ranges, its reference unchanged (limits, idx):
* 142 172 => 0.48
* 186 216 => 0.20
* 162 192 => 0.40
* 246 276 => 0.76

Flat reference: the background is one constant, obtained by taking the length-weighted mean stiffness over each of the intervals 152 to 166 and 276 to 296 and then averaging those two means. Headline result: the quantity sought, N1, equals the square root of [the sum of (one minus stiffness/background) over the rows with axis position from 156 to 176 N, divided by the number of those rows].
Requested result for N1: 0.19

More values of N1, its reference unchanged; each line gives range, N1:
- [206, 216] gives 0.09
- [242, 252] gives 0.16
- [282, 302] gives 0.04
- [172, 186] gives 0.08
